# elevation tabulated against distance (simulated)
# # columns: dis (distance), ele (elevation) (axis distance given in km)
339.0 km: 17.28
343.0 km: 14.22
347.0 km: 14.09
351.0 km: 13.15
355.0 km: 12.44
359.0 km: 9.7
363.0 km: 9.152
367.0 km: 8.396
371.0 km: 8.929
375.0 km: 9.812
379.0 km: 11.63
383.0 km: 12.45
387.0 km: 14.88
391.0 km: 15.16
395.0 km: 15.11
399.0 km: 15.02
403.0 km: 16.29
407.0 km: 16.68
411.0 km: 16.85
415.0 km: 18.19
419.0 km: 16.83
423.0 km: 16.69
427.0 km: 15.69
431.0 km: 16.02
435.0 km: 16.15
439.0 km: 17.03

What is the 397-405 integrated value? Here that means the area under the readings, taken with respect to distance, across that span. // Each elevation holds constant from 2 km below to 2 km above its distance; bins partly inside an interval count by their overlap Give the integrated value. 125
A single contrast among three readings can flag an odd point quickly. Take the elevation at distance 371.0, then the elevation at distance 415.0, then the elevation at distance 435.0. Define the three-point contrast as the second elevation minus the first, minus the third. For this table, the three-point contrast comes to -6.9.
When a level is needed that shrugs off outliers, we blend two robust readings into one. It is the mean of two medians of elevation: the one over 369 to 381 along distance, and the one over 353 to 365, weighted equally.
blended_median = 9.8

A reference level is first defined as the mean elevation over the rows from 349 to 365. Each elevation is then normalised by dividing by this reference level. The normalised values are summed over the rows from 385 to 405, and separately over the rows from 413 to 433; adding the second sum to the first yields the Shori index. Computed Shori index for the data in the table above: 14.4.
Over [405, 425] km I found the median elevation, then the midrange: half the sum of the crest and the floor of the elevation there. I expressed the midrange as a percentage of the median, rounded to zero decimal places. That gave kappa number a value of 104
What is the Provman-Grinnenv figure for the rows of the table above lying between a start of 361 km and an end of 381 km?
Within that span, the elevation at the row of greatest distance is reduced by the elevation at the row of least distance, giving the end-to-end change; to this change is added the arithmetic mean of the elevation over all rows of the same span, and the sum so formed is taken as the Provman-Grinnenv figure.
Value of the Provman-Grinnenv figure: 12.1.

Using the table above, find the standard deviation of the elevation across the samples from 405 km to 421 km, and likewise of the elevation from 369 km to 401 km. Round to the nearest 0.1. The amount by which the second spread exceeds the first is 1.8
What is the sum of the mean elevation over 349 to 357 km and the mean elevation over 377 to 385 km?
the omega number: 25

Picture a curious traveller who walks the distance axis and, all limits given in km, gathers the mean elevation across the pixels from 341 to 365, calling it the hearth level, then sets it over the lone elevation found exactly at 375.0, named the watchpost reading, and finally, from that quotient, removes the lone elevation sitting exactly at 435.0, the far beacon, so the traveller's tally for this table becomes -14.9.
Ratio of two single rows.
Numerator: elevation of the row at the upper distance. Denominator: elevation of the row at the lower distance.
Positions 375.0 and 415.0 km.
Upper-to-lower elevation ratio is 1.9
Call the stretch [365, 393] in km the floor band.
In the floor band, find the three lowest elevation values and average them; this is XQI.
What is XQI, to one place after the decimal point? 9.0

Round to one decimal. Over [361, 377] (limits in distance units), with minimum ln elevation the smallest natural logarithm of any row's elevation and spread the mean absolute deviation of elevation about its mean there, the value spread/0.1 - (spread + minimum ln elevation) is 1.6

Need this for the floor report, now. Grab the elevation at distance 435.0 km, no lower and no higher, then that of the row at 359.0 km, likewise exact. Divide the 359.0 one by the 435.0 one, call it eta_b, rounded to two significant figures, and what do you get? 0.60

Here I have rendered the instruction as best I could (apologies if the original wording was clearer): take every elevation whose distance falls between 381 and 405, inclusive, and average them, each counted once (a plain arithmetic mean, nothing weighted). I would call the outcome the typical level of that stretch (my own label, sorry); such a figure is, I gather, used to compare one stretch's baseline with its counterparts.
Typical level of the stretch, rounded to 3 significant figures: 14.8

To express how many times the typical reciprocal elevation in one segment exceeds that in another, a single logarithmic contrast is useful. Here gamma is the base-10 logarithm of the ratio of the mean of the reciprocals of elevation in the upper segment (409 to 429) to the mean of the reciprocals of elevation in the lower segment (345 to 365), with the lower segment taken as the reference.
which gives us -0.17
